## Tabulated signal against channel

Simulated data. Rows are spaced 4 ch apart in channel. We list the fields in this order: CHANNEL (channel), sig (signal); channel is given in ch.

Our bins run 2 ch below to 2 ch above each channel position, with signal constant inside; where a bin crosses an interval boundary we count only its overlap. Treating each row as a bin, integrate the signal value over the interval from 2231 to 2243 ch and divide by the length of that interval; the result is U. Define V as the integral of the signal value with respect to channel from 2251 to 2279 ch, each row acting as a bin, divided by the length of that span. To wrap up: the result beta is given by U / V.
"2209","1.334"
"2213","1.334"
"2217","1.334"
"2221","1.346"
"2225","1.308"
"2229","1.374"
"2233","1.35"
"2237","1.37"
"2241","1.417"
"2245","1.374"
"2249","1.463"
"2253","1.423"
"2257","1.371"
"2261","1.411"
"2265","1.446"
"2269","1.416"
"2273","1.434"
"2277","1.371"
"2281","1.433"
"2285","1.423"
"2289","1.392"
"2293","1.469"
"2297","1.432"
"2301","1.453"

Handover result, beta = 0.98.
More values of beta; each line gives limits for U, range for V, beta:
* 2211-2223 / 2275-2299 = 0.94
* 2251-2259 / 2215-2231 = 1.04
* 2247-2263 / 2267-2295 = 1.00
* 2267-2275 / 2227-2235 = 1.05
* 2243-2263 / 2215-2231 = 1.05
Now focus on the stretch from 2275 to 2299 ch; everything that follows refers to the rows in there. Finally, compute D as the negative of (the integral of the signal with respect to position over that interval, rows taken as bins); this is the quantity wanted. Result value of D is -34.1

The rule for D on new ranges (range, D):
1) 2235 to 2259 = -33.7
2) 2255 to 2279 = -33.8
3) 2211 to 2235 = -32.2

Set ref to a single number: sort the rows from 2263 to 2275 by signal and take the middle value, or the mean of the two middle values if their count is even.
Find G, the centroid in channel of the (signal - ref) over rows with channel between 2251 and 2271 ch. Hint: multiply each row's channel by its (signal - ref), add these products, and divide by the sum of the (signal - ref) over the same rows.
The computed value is 2258.6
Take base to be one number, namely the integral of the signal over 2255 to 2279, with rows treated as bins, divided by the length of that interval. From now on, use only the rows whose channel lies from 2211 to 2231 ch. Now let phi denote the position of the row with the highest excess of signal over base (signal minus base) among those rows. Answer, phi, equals 2229 ch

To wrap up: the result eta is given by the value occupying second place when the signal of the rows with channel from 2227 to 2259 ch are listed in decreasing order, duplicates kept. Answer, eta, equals 1.423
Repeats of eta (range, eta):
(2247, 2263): 1.423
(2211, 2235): 1.35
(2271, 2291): 1.433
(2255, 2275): 1.434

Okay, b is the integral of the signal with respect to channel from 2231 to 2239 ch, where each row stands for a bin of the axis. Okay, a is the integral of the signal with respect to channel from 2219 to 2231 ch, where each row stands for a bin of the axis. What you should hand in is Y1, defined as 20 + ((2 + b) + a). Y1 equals 49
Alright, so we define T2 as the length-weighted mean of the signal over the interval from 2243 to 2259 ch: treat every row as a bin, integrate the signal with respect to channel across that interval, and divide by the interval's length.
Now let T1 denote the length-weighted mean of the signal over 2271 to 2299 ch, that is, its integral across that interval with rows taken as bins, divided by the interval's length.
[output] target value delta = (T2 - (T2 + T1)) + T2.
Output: -0.01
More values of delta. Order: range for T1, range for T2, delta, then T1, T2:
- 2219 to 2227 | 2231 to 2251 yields 0.07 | 1.33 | 1.39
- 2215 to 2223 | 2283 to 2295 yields 0.09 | 1.34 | 1.43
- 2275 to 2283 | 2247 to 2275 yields 0.02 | 1.40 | 1.42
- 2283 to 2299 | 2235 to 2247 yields -0.04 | 1.43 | 1.39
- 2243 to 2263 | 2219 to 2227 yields -0.08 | 1.41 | 1.33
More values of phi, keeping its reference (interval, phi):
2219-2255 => 2249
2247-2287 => 2249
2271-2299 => 2293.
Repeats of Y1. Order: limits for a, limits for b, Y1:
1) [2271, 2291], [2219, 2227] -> 61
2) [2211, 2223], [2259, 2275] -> 61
